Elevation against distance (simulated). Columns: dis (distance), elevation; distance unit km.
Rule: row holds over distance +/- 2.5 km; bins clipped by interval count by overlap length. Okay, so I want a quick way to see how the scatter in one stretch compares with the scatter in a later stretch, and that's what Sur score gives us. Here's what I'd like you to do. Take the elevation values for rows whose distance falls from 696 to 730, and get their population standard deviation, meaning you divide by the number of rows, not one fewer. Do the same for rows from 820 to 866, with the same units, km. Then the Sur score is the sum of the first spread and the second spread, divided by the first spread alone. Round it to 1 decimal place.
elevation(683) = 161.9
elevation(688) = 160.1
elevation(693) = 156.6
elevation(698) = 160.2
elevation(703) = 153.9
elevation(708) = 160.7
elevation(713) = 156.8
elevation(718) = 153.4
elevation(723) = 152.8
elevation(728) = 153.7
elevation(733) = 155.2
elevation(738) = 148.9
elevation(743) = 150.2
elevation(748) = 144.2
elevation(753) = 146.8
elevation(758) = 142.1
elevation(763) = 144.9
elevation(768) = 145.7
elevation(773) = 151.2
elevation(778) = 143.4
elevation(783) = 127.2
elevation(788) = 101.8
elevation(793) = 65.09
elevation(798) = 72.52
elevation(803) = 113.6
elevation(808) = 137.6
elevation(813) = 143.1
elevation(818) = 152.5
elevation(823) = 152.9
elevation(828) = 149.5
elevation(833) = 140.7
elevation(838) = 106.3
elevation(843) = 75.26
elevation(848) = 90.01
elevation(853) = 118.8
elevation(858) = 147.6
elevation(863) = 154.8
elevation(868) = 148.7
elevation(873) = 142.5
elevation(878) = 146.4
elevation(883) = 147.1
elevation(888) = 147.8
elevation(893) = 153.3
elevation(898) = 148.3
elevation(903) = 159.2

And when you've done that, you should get 10.1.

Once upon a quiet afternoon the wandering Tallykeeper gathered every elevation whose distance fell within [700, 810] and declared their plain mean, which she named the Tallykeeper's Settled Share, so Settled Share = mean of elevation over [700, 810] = 137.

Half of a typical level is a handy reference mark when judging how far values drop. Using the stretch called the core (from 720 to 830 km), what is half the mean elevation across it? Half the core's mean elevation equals 68.1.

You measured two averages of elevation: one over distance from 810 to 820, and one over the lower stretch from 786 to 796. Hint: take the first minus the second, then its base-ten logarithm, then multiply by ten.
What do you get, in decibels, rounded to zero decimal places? 18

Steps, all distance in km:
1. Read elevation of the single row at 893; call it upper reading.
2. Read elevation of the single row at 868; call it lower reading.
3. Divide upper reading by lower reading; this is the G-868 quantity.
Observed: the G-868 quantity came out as 1.0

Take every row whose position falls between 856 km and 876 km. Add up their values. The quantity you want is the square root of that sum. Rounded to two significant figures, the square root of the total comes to 24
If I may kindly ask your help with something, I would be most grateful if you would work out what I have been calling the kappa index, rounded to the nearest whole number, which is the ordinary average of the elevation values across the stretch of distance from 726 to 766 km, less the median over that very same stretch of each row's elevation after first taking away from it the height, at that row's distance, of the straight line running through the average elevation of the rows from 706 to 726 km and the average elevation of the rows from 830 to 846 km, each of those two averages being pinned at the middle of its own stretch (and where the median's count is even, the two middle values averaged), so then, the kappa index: 144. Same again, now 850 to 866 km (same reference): 92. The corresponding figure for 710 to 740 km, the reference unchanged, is 153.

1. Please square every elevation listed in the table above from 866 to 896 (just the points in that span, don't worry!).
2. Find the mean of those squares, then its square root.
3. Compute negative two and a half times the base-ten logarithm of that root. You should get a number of -5.42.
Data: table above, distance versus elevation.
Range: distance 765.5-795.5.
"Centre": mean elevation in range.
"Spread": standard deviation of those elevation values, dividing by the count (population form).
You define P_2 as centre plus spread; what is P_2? 153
